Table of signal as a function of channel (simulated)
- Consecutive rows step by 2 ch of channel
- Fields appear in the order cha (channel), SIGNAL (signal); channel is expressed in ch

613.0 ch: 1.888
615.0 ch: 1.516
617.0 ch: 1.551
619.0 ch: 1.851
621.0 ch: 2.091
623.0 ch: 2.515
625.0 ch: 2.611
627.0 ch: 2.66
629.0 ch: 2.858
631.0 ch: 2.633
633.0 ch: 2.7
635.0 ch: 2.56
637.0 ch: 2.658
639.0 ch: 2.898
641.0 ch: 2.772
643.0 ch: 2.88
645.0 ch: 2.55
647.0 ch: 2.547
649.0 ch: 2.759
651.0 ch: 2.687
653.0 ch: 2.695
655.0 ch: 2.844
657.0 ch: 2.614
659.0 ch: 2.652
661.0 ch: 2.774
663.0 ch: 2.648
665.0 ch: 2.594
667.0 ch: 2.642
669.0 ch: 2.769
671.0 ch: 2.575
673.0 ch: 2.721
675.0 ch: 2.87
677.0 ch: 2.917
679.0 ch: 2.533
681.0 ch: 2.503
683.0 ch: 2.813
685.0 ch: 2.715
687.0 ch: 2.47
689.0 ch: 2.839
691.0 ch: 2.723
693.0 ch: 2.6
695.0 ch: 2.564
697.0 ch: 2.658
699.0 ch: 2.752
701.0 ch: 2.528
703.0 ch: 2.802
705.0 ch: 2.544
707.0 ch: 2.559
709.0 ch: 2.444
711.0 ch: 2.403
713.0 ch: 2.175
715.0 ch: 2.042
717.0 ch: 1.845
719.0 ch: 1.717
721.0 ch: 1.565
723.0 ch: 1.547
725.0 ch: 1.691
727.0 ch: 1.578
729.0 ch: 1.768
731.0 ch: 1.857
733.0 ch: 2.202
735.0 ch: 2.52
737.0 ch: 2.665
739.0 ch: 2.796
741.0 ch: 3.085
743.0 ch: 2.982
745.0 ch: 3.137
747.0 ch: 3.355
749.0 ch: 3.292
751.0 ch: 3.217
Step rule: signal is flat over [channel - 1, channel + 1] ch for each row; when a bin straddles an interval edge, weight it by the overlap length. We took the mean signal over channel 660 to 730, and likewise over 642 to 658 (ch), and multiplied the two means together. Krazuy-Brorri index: 6.5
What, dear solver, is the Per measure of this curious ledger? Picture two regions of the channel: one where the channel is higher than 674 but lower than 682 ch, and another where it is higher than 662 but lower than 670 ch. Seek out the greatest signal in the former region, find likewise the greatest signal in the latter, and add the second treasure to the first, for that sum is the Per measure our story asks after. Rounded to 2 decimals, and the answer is 5.69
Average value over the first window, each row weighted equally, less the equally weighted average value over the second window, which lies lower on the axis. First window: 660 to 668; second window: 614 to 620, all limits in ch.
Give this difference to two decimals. 1.03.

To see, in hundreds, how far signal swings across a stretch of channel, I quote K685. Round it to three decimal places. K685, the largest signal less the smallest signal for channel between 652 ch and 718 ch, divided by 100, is 0.011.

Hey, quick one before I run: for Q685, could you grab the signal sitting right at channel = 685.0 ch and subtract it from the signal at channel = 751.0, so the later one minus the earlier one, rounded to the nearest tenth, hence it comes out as 0.5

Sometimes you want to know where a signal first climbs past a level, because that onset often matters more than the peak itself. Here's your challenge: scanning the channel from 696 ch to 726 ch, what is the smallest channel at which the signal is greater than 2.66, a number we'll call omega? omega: 699.0 ch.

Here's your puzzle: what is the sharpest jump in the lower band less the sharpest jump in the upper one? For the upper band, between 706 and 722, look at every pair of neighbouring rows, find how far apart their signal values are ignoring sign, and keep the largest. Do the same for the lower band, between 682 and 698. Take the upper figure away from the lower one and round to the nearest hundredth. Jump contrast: 0.14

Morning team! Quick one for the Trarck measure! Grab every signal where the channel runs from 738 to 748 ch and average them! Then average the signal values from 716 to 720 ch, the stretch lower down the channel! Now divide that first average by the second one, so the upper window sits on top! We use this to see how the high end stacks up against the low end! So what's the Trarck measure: 1.7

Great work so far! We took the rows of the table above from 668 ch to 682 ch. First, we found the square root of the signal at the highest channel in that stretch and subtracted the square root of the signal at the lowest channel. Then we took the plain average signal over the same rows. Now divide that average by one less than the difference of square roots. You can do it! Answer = -2.49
